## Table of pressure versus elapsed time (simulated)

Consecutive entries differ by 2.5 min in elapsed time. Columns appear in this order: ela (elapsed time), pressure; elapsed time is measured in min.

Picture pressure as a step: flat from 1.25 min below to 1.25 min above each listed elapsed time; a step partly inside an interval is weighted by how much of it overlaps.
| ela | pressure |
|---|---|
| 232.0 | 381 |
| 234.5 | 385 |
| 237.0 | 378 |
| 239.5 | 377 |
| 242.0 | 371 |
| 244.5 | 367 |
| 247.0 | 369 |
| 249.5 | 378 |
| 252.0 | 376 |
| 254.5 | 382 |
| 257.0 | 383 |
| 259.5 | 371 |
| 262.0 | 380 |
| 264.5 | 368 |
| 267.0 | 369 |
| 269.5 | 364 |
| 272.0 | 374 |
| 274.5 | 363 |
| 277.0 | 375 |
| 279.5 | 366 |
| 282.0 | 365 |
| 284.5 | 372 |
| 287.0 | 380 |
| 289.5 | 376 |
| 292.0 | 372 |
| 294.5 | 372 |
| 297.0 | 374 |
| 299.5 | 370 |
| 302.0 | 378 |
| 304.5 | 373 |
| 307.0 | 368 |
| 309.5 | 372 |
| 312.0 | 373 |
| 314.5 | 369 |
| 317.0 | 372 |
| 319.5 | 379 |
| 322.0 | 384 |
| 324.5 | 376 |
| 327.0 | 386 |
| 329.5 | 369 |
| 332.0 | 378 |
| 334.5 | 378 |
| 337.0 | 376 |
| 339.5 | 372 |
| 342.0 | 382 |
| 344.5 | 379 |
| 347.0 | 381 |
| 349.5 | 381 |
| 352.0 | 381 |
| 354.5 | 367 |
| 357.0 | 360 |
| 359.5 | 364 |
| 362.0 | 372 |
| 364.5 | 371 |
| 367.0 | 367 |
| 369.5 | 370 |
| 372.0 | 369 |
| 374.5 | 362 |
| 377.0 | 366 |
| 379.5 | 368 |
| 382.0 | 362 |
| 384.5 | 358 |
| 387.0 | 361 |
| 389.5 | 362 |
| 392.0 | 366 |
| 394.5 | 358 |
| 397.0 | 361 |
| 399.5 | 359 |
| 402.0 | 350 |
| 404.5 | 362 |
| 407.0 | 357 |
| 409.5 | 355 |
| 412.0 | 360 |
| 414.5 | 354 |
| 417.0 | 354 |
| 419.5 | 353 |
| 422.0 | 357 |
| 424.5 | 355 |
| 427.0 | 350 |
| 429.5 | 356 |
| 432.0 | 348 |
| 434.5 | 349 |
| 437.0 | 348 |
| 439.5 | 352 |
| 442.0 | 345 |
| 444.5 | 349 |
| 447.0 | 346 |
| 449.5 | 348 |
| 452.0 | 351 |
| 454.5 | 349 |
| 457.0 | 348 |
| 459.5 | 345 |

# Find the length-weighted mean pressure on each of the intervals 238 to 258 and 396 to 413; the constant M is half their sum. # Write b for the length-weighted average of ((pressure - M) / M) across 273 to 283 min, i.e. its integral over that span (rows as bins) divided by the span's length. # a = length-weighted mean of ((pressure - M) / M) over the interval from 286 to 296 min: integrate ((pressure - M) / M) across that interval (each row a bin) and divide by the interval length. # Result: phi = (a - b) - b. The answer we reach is 0.017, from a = 0.02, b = 0.003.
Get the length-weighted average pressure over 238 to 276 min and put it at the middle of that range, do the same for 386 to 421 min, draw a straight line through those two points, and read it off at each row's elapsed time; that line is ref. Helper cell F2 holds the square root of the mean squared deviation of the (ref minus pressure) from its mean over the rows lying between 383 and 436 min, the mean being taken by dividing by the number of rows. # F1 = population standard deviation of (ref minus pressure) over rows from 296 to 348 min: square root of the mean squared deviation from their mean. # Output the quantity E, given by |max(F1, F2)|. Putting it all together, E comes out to 5.9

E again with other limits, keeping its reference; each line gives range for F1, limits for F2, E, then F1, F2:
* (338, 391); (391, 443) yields 6.4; 6.39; 4.1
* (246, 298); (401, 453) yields 5.6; 5.61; 3.5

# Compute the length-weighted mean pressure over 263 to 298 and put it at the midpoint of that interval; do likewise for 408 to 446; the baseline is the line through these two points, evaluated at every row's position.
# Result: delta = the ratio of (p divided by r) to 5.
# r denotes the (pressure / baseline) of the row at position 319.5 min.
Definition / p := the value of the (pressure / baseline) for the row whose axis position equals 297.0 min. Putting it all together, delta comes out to 0.196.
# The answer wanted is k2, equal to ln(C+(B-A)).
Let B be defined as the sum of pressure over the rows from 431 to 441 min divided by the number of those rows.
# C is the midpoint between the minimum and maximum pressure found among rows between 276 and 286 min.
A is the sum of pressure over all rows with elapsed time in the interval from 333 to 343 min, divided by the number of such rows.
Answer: 5.836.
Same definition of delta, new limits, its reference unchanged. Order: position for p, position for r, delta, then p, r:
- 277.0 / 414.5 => 0.202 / 1.010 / 1.00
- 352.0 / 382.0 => 0.208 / 1.053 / 1.01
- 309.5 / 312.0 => 0.199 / 1.013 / 1.02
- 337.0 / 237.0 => 0.206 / 1.034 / 1.00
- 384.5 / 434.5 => 0.202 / 1.001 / 0.99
